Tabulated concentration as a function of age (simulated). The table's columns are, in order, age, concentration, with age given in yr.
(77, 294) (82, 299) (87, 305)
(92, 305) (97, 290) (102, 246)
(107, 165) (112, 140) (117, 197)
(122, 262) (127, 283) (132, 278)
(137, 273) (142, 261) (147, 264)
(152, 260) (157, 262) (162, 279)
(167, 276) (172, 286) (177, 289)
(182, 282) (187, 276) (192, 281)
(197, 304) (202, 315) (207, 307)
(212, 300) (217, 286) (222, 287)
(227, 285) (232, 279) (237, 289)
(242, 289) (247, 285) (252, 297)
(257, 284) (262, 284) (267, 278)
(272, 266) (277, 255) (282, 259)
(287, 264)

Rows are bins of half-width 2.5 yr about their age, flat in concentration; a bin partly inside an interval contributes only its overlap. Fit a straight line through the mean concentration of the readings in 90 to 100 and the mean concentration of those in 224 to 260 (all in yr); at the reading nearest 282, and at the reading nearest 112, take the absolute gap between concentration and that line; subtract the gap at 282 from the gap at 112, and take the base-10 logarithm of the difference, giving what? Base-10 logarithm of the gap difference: 2.1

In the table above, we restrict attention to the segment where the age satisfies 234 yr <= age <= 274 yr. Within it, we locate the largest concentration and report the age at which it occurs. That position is 252 yr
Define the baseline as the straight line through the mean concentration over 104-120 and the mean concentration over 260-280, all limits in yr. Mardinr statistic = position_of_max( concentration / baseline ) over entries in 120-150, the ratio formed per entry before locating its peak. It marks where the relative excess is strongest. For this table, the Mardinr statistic 127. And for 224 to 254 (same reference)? 227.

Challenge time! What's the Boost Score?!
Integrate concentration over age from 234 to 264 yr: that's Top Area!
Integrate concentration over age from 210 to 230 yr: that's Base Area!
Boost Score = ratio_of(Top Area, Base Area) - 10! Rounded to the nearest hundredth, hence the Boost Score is -8.51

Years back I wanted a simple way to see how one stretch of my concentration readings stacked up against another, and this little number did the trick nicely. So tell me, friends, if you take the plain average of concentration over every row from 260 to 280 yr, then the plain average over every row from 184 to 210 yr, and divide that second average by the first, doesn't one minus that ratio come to -0.10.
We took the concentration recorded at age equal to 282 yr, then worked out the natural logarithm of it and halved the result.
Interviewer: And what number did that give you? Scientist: 2.78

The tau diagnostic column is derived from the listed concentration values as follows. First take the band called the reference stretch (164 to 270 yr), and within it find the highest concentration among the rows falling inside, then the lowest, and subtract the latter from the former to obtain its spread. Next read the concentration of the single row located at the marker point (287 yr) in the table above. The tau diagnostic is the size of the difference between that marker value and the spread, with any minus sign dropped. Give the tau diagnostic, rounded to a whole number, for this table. 225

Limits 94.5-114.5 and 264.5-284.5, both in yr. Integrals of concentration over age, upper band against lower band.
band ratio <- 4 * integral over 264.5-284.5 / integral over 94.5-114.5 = 5.0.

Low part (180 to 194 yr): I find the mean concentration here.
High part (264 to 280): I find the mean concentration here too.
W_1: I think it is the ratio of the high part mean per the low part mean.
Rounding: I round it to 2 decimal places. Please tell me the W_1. 0.95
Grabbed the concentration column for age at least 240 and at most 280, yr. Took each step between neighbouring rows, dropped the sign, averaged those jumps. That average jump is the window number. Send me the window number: 8.3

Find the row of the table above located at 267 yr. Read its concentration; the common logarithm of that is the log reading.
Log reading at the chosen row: 2.44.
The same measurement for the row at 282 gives 2.41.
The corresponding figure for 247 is 2.45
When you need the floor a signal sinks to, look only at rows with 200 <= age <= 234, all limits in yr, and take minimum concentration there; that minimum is 279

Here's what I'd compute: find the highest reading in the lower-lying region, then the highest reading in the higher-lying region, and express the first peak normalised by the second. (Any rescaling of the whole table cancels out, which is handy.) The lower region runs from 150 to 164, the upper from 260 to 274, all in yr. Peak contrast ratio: 0.98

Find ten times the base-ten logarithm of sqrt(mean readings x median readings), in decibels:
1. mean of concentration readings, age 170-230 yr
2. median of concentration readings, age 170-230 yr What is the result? 24.6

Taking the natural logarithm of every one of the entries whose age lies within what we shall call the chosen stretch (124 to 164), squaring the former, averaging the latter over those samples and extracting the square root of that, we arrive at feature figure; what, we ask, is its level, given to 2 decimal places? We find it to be 5.60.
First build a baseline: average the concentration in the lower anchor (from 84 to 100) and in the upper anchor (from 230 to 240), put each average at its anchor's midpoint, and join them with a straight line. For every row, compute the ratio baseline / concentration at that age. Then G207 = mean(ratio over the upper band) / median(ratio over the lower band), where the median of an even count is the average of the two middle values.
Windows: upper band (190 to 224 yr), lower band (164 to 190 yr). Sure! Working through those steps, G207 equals 0.941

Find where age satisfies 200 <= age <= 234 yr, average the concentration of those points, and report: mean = 294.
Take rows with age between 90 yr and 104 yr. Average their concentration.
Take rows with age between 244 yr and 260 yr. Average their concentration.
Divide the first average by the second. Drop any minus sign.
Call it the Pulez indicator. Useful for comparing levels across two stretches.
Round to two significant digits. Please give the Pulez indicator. 0.97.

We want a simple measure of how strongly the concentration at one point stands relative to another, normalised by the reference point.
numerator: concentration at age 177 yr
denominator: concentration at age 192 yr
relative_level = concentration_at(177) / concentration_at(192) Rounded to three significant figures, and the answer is 1.03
